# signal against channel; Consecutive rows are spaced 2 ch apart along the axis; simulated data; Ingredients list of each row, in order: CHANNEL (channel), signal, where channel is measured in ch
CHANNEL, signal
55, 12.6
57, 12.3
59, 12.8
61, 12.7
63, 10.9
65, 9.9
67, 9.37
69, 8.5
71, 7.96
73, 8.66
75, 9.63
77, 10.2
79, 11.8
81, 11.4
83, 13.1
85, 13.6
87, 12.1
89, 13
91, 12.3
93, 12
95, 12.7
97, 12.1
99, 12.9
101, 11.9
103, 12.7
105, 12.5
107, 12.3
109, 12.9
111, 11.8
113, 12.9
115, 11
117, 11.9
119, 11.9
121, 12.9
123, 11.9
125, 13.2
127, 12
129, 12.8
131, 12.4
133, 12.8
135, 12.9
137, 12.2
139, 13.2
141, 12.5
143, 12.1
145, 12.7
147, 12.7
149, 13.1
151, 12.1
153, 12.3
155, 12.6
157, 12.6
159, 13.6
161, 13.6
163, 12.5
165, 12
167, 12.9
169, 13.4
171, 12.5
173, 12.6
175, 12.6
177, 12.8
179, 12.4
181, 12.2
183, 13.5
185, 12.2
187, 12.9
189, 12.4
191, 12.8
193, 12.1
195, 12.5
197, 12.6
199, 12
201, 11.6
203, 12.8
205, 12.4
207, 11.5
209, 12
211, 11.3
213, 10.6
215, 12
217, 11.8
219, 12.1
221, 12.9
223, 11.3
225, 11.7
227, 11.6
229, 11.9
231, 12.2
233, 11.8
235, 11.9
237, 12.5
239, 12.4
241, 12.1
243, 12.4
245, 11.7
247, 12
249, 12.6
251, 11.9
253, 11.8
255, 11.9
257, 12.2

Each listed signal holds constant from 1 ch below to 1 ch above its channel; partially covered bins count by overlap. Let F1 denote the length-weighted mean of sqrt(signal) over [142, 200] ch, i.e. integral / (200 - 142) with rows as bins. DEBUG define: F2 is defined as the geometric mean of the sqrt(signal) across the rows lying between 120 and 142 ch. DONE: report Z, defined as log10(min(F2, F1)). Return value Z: 0.550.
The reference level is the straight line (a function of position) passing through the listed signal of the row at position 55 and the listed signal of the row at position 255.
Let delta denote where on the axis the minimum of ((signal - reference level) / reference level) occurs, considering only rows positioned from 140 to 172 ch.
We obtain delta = 165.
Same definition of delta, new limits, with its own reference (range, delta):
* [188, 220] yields 213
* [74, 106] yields 75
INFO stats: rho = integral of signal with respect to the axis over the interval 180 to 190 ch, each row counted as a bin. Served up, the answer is 126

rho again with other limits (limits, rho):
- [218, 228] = 119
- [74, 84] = 112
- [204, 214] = 116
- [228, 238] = 121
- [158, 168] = 129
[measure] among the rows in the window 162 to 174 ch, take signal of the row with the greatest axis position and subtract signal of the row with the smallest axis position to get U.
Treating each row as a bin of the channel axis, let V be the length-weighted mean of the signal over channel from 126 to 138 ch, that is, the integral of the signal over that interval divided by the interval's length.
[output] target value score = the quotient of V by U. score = 125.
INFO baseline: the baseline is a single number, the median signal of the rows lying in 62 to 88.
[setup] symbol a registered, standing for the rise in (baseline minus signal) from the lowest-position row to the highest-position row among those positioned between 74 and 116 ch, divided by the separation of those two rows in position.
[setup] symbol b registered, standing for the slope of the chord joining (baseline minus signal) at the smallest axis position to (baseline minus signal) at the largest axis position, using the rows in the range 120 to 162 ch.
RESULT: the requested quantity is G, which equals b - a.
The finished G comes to 0.02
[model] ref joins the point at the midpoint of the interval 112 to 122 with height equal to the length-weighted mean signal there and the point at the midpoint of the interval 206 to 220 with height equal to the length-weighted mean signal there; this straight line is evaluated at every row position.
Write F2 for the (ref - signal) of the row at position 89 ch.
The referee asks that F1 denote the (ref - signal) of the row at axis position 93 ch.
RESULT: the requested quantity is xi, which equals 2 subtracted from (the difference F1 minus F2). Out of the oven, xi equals -1.0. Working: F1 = 0.2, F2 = -0.7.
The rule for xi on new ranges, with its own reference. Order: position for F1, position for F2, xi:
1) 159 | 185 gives -3.3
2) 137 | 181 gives -1.8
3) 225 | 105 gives -1.8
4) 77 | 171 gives 0.8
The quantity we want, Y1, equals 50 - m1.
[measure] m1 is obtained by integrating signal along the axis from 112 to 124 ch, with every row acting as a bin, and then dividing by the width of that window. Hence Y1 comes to 37.9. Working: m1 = 12.1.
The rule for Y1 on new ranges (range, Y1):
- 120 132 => 37.5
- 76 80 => 39.0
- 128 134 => 37.3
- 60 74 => 40.3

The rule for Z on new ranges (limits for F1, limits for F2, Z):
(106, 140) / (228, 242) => 0.542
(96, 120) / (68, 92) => 0.518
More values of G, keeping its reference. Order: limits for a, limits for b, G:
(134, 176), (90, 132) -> -0.01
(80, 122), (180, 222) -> 0.02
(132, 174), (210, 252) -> -0.02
